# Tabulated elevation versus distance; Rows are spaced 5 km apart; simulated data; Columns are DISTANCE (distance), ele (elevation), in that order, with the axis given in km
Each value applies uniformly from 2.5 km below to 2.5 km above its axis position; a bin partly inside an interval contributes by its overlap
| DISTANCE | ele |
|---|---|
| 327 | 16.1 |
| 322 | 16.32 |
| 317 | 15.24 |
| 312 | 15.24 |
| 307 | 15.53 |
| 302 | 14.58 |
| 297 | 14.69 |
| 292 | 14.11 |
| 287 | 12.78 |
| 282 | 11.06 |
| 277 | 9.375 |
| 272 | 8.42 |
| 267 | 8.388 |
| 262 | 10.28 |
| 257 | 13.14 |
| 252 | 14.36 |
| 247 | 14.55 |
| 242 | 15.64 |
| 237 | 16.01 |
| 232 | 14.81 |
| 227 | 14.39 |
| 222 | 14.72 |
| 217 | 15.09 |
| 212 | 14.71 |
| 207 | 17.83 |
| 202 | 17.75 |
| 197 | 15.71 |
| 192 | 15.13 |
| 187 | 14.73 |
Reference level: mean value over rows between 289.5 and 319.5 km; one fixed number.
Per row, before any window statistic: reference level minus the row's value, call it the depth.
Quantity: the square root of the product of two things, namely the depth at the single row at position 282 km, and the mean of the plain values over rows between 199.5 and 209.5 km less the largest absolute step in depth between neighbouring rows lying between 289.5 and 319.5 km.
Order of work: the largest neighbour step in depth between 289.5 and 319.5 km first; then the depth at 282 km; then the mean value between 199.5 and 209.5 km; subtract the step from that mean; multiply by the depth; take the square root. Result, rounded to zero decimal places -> 8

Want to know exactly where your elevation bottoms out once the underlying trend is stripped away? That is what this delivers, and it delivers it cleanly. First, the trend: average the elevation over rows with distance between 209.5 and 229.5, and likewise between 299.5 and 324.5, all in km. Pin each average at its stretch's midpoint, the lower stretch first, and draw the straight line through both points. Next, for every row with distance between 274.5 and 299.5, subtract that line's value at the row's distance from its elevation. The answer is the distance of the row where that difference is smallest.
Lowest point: 277 km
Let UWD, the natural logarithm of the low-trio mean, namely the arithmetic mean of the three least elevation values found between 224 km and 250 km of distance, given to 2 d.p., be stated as 2.68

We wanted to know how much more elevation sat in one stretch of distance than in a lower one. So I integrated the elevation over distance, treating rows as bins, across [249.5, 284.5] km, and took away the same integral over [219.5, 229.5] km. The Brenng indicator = 230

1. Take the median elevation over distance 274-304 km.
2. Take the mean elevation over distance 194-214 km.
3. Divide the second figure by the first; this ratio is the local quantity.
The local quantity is 1.23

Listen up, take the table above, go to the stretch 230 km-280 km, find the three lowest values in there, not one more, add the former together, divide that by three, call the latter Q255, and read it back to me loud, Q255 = 8.7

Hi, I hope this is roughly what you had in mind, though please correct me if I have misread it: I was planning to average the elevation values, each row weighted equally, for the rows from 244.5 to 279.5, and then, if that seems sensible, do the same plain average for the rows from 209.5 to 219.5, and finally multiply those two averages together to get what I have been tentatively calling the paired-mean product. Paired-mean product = 167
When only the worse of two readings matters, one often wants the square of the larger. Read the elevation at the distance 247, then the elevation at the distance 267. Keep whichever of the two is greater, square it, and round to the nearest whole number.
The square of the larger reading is 212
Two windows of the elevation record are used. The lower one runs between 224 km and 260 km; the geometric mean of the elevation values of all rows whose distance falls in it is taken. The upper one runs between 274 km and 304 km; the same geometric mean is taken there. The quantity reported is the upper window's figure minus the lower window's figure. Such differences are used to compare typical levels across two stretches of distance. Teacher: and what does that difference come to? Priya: -2.1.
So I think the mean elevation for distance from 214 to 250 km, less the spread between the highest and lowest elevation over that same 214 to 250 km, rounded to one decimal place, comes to 13.4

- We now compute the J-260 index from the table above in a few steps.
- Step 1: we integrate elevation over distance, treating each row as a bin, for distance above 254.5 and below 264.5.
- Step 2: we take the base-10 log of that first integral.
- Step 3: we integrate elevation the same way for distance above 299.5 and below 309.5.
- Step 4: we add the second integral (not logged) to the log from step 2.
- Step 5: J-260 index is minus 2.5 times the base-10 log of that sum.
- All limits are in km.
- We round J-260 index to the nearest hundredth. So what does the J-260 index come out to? -5.46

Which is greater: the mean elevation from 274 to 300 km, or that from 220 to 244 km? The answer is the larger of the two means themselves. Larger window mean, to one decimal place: 15.1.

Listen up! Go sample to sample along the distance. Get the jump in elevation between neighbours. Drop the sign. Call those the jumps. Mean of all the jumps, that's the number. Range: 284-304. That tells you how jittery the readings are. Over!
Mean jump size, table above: 0.7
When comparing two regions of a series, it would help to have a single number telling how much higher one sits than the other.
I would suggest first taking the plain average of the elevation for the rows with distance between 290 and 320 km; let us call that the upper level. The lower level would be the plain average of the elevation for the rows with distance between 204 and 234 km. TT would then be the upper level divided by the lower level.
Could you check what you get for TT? 0.98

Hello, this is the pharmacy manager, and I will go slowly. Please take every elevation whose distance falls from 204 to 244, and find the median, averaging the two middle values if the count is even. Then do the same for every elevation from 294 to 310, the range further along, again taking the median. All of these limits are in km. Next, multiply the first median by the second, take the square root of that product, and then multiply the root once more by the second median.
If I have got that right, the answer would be 218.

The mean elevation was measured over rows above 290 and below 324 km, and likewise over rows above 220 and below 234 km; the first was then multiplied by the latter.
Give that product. 221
